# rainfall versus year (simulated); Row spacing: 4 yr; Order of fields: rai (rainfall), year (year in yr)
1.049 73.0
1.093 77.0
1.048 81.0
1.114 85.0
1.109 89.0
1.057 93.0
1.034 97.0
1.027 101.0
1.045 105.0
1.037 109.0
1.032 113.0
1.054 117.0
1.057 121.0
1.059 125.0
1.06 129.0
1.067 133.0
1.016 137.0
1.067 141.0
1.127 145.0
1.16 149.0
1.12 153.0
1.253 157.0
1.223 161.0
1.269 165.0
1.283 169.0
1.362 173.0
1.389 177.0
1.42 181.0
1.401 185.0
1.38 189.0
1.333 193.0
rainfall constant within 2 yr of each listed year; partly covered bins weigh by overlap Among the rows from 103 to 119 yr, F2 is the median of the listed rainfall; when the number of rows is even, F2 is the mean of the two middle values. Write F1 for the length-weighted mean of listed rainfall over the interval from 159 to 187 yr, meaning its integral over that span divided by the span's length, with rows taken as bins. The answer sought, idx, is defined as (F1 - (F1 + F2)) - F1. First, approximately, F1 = 1.34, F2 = 1.04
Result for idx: -2.38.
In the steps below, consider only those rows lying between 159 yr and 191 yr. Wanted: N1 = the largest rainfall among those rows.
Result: 1.42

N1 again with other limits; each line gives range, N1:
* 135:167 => 1.269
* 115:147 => 1.127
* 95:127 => 1.059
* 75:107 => 1.114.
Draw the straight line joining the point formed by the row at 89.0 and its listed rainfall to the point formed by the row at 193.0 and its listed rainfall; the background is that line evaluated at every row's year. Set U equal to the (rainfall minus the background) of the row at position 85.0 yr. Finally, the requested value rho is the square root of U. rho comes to 0.12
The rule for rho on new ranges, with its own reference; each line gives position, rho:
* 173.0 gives 0.27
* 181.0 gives 0.34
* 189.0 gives 0.24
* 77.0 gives 0.10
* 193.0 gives 0.00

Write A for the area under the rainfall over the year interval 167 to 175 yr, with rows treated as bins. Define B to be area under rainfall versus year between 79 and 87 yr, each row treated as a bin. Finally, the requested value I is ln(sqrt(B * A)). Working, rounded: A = 10.6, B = 8.6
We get 2.26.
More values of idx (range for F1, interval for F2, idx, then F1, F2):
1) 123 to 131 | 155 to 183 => -2.34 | 1.06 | 1.28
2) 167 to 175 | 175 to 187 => -2.72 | 1.32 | 1.40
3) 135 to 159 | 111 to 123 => -2.18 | 1.12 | 1.05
